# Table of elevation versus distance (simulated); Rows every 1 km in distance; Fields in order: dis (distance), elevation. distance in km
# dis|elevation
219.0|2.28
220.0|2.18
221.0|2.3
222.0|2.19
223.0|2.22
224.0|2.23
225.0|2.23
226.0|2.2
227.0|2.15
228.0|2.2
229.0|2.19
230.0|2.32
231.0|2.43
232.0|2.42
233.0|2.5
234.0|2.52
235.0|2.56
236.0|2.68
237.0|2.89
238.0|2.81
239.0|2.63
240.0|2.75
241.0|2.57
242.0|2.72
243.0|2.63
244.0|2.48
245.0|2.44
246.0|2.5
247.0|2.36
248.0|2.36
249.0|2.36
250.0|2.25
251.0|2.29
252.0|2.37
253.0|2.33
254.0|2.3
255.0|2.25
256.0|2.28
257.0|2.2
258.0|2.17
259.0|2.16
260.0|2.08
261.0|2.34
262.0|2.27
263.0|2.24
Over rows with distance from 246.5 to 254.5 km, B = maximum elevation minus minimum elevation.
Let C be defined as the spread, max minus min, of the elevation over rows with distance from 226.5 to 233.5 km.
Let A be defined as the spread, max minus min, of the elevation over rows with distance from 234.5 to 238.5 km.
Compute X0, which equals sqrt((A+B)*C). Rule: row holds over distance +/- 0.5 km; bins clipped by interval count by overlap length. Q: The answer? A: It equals 0.40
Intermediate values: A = 0.33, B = 0.12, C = 0.35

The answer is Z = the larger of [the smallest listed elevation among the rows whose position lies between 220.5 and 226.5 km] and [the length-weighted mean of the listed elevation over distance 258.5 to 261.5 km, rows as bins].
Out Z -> 2.19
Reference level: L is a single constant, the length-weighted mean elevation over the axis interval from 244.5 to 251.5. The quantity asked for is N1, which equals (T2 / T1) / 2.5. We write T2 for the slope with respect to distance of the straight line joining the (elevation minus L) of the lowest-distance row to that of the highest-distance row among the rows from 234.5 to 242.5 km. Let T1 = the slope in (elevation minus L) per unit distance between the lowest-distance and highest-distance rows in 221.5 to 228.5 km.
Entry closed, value 5.49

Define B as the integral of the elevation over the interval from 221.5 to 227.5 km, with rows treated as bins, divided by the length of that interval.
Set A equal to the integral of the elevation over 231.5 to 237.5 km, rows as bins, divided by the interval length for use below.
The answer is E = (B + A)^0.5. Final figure 2.19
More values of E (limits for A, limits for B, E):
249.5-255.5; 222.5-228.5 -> 2.12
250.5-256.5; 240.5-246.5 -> 2.20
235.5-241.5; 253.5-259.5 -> 2.22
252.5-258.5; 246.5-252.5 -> 2.14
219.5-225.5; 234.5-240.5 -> 2.22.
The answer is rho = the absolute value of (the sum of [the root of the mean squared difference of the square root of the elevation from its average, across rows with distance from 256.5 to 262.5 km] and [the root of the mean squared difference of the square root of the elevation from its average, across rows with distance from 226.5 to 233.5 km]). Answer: 0.07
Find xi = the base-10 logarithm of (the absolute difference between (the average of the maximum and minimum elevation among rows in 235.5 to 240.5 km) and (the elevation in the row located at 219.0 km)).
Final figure -0.3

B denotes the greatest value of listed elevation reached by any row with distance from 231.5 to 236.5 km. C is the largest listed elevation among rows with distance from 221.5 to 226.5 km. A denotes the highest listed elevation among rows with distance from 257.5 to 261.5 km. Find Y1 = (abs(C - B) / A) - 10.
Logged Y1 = -9.81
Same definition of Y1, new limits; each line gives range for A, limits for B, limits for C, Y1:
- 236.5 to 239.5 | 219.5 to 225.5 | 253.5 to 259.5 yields -10.00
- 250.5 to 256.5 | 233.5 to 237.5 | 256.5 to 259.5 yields -9.71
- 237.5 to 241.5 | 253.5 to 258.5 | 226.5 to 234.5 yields -9.92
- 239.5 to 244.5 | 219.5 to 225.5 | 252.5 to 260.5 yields -9.99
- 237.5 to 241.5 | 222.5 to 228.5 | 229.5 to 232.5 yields -9.93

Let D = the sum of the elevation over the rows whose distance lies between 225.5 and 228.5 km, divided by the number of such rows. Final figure 2.18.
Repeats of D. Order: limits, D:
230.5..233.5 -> 2.45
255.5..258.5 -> 2.22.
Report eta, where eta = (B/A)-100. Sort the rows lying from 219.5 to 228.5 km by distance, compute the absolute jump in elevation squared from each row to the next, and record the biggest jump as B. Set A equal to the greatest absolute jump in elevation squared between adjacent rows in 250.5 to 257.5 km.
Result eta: -98.6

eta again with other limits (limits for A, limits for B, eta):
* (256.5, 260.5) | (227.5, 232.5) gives -98.3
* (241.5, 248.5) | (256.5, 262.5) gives -98.5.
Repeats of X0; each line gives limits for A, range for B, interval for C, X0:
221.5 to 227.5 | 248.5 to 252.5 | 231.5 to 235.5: 0.17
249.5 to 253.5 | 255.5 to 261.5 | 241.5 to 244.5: 0.30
